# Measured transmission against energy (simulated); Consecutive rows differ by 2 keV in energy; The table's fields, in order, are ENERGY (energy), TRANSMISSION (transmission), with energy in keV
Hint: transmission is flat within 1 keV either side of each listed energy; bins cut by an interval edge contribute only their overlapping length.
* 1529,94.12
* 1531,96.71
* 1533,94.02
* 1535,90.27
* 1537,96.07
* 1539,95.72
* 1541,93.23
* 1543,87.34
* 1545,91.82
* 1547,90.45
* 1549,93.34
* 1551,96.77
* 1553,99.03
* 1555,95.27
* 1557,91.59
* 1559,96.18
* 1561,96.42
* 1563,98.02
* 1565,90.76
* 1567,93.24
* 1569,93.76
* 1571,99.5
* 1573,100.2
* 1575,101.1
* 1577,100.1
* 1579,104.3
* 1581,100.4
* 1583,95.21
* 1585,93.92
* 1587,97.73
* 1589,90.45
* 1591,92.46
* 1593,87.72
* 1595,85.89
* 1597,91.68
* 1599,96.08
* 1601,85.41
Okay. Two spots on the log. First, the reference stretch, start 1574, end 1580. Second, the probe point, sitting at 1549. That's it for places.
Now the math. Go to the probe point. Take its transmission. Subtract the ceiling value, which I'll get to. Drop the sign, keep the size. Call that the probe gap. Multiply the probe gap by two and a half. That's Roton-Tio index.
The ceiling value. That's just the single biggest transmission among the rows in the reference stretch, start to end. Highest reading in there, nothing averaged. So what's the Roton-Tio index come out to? 27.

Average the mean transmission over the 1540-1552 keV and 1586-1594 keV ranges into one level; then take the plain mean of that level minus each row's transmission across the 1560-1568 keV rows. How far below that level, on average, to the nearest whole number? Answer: -2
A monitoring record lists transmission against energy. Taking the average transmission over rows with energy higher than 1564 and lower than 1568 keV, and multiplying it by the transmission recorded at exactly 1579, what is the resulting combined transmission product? 9596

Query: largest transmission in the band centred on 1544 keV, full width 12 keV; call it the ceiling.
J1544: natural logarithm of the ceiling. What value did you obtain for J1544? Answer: 4.56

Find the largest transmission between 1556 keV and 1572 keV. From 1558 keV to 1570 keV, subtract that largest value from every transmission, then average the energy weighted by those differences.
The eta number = 1565.0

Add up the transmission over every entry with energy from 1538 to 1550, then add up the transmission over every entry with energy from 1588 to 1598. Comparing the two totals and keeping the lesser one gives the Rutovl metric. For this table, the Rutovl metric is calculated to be 448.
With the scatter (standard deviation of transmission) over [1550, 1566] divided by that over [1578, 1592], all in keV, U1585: 0.6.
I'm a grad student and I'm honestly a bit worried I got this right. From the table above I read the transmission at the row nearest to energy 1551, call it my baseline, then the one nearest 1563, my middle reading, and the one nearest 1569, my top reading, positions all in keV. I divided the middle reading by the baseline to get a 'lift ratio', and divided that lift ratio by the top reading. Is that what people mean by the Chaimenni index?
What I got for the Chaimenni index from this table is 0.0108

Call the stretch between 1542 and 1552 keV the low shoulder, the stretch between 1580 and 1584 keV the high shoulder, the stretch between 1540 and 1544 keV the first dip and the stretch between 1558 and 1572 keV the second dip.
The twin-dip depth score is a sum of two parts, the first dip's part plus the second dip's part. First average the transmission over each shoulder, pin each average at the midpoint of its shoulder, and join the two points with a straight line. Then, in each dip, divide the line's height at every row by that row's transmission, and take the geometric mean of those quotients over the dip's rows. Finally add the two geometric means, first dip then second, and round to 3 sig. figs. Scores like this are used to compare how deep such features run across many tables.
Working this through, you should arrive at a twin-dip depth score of 2.01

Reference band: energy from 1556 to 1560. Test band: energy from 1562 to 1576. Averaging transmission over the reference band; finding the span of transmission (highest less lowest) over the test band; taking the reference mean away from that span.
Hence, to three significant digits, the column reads -83.5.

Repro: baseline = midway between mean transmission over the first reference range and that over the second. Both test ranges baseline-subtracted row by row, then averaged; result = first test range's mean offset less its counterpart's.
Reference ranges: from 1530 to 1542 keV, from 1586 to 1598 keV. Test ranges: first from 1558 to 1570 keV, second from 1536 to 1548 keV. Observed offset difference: 2.3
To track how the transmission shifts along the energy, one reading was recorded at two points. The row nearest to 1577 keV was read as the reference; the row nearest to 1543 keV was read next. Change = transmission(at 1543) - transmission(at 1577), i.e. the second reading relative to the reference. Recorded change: -13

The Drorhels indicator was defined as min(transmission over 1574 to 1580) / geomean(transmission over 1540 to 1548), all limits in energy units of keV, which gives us 1.10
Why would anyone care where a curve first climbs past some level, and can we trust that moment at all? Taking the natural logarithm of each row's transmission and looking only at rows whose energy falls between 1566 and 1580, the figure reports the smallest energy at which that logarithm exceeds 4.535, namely 1567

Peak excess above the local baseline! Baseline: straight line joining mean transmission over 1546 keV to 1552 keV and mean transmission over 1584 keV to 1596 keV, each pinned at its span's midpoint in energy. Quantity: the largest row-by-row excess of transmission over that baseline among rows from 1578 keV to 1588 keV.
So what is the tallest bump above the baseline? 12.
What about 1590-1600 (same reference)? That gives 5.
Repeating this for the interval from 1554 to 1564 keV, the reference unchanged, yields 5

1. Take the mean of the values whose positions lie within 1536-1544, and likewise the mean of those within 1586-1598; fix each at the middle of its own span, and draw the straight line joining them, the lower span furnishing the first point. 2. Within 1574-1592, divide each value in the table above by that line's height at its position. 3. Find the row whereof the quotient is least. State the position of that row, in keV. 1589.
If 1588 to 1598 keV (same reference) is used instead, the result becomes 1595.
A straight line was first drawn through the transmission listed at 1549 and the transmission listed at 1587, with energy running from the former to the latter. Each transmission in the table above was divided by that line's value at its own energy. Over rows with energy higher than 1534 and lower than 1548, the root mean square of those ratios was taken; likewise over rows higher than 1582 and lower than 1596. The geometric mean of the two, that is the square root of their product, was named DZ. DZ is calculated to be 0.97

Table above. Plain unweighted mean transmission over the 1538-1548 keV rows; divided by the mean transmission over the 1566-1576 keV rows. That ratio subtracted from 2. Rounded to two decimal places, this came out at 1.06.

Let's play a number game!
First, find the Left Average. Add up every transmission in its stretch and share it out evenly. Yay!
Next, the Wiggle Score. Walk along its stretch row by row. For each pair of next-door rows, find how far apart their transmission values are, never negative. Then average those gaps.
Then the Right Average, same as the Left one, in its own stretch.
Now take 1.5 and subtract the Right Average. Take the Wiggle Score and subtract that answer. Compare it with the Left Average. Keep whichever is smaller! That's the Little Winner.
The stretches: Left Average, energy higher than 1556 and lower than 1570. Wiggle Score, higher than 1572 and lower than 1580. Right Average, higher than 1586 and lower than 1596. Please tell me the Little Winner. 91.4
